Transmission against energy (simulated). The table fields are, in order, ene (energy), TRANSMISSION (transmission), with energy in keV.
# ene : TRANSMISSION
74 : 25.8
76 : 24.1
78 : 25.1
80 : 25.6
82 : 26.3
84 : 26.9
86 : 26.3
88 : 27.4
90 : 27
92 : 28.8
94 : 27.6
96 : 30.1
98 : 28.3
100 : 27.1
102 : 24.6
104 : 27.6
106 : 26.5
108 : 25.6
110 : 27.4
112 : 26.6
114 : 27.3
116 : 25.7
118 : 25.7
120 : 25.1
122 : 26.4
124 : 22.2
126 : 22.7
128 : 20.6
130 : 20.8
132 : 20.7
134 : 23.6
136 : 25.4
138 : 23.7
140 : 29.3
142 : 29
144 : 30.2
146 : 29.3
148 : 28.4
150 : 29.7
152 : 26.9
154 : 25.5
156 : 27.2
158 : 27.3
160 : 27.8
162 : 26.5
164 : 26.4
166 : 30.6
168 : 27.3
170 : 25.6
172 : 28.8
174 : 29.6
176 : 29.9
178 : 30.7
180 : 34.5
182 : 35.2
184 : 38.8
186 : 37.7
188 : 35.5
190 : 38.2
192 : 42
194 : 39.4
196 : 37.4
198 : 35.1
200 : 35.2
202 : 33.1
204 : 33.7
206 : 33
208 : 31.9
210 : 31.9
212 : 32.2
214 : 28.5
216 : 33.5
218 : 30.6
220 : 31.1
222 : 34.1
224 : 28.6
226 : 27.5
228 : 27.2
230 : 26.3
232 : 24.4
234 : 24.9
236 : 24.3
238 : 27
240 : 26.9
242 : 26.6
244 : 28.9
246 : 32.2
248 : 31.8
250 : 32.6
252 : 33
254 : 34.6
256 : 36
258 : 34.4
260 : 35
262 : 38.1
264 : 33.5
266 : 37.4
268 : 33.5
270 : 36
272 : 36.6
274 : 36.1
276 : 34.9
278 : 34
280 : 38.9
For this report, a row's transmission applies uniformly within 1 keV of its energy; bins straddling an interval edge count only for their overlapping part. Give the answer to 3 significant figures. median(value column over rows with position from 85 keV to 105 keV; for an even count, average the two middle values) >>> 27.5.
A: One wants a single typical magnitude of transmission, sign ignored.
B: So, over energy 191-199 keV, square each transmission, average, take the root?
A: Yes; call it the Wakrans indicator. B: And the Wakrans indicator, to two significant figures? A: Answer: 39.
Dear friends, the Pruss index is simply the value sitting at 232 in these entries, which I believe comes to 24.4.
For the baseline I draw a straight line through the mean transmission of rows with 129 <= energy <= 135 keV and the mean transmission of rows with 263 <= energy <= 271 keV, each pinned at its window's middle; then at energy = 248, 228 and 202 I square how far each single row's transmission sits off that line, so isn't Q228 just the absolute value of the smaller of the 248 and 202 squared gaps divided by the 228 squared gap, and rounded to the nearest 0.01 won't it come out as 0.12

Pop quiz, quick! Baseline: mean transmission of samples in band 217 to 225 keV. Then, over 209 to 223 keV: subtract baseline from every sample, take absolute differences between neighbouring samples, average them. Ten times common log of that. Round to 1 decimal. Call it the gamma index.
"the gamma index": 4.1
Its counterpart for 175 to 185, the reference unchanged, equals 3.5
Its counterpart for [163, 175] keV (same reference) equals 4.2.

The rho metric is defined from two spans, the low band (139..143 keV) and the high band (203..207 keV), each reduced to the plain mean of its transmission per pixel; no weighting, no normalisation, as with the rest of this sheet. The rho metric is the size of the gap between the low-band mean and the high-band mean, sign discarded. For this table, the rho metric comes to 4.2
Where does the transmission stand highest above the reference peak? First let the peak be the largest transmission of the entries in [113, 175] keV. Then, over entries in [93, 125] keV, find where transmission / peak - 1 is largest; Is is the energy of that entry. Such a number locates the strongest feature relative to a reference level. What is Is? 96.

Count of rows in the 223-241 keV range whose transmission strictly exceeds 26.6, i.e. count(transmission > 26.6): 5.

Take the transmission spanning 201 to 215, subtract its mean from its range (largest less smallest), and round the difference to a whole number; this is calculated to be -27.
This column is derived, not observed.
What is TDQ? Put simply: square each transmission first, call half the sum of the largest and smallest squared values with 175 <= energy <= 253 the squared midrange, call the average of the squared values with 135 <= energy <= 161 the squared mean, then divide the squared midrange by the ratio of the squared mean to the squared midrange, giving 1802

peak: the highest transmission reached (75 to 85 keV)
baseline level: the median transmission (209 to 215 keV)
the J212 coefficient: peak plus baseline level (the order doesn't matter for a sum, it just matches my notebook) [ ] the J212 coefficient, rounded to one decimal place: 58.8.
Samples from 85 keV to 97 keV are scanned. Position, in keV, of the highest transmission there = 96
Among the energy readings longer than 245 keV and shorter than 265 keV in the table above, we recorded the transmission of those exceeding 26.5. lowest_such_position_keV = 246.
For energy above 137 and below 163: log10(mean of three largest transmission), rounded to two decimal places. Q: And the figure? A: 1.47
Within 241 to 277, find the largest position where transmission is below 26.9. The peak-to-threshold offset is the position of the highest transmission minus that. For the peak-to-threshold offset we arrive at 20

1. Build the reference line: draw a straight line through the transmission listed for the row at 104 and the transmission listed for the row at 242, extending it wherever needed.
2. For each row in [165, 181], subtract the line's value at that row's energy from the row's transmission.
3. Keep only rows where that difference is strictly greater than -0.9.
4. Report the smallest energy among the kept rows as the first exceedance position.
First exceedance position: 166 keV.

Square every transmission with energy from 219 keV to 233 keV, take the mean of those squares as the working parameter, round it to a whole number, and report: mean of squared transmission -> 819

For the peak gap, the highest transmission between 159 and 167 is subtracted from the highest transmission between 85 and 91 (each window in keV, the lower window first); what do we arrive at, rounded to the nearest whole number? -3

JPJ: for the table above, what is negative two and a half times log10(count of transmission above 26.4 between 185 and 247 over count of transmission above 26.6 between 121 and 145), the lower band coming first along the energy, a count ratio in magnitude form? -2.4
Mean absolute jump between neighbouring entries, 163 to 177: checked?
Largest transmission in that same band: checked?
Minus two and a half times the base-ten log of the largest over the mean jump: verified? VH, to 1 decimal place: -2.8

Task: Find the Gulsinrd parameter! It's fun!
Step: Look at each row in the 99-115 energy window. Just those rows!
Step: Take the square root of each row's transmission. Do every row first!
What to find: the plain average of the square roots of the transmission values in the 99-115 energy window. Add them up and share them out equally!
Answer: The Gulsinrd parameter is 5.16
